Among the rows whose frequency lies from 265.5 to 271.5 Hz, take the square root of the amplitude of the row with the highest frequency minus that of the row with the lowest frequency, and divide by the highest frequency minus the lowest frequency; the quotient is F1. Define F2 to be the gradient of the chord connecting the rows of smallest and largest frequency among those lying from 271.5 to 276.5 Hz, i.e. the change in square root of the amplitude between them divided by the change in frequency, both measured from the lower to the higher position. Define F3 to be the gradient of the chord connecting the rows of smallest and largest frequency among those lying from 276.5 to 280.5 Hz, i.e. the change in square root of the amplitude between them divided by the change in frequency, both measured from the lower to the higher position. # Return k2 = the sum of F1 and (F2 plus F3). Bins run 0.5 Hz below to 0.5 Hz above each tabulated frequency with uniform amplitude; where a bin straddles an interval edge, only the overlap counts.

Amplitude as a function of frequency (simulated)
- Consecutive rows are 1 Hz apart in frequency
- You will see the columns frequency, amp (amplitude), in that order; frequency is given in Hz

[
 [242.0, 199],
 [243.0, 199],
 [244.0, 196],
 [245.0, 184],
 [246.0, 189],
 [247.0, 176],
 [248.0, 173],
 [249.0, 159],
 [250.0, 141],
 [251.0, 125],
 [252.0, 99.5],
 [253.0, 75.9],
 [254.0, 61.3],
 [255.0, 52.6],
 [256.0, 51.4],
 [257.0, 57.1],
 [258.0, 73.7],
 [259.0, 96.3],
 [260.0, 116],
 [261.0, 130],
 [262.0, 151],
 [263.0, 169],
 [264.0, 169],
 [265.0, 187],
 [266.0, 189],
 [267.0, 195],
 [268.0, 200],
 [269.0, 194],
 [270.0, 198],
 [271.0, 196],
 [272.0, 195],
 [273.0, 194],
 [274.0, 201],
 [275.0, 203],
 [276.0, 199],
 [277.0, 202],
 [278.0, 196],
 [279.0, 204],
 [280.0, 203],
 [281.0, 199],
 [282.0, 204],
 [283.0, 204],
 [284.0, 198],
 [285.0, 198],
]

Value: 0.1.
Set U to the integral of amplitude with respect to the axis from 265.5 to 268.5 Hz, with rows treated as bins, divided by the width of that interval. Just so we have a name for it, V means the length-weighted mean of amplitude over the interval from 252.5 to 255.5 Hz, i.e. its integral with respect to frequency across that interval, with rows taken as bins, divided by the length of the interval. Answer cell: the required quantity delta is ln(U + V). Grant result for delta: 5.55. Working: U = 195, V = 63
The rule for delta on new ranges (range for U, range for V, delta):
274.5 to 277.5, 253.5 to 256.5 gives 5.55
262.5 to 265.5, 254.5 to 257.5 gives 5.43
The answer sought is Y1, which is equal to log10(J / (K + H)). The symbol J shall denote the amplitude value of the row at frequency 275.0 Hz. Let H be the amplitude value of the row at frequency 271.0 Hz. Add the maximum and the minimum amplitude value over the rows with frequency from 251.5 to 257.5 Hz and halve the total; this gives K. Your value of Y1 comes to -0.13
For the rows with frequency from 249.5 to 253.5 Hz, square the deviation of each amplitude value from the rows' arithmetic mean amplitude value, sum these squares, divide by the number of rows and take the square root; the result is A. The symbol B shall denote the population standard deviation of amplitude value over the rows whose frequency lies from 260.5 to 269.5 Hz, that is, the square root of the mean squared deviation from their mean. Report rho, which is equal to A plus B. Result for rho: 47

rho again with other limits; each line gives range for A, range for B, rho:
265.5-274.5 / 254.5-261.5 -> 33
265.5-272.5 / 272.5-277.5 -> 6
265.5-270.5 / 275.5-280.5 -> 7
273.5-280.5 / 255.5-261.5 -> 32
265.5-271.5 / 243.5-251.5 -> 26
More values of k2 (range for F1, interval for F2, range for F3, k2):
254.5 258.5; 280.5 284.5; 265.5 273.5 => 0.5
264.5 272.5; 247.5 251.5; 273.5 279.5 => -0.6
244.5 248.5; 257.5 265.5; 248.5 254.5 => -0.4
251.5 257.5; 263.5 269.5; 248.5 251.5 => -1.0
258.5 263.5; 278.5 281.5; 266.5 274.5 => 0.7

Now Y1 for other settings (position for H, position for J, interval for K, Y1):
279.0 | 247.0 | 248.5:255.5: -0.25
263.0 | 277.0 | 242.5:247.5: -0.25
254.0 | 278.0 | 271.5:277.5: -0.12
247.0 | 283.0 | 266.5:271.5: -0.26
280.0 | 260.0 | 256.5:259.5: -0.38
